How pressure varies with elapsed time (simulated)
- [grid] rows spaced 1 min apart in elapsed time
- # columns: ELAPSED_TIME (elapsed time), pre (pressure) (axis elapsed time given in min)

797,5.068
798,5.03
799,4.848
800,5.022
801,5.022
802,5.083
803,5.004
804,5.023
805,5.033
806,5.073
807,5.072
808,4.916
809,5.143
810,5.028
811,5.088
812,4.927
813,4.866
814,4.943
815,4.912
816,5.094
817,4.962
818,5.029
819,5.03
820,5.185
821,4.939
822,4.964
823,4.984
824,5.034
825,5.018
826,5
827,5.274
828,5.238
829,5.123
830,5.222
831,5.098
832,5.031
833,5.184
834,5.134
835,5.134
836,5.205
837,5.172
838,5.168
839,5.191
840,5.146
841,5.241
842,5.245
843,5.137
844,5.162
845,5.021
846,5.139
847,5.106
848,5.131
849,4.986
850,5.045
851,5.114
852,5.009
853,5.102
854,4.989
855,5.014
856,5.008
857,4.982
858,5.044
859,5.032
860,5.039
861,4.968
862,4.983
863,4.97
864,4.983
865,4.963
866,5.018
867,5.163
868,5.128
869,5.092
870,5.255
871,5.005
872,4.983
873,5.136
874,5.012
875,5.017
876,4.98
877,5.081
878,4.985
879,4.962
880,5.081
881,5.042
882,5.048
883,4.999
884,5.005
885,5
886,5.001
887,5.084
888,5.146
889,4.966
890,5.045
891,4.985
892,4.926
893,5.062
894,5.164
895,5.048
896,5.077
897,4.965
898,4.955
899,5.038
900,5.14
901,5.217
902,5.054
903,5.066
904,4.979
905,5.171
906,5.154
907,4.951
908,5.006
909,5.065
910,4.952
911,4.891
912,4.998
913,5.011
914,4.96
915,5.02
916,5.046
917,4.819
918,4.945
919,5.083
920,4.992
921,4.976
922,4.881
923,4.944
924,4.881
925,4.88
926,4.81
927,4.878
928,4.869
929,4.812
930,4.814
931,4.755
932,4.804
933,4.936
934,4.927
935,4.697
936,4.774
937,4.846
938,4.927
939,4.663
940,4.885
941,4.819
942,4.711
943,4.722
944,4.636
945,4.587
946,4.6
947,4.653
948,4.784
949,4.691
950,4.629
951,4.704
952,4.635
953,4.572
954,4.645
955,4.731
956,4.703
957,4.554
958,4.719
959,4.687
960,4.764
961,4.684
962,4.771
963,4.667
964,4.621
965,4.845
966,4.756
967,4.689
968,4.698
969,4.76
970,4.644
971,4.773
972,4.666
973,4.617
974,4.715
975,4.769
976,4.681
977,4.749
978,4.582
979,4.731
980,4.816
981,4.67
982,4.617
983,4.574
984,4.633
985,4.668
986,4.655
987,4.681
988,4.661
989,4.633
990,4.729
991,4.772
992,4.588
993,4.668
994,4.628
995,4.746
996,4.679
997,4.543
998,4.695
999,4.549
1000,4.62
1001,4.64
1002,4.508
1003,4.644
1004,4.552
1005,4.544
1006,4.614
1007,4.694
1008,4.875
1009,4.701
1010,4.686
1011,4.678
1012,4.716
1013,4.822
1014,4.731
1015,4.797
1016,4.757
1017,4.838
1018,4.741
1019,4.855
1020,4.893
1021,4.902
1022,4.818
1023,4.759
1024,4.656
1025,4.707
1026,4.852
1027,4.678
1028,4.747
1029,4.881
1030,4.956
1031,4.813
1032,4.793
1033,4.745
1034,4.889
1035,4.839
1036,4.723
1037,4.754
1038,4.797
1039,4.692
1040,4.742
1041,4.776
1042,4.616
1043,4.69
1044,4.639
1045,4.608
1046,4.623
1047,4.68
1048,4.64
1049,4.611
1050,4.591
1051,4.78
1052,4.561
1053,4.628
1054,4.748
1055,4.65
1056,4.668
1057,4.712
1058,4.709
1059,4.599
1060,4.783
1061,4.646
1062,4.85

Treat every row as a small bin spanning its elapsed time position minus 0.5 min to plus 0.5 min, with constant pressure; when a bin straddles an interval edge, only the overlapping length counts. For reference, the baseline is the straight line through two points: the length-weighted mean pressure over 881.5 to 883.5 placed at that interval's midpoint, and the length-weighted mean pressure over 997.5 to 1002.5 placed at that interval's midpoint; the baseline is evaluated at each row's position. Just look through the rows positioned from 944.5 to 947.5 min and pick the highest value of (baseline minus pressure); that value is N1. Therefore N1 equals 0.21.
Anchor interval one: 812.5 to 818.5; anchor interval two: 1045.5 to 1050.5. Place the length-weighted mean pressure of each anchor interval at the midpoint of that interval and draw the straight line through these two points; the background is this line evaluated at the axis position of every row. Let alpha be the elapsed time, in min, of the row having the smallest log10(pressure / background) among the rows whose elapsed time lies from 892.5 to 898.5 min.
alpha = 898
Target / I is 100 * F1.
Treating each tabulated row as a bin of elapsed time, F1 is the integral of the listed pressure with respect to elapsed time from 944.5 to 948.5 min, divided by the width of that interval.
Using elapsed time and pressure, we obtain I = 466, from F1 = 4.66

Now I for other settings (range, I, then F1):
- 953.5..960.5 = 469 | 4.69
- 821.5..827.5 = 505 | 5.05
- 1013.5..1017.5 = 478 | 4.78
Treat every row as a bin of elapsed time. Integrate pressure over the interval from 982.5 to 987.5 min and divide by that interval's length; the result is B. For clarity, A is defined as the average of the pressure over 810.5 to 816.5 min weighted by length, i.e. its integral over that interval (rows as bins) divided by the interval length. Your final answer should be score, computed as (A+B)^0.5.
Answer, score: 3.10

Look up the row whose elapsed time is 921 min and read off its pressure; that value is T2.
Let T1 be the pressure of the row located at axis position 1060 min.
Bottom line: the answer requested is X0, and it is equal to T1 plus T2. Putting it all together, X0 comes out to 9.8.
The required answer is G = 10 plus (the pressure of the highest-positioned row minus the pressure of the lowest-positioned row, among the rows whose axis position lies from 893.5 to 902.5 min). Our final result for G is 9.89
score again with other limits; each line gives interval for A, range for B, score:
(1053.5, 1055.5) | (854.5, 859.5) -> 3.12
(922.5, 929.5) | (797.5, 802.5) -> 3.14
